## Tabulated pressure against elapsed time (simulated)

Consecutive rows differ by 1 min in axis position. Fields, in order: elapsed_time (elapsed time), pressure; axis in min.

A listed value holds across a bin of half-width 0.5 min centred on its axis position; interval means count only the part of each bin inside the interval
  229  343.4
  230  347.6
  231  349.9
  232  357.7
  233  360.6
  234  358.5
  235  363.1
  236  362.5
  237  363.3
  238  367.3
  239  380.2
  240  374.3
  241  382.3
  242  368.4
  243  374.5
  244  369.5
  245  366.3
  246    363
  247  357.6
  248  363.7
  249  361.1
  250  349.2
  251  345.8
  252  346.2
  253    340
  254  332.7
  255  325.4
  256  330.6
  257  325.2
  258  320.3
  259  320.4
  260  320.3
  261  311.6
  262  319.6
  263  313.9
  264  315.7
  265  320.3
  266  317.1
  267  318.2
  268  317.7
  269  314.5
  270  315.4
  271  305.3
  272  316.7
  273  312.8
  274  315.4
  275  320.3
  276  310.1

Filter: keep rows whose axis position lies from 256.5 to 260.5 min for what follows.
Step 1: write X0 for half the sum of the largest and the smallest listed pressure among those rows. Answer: 323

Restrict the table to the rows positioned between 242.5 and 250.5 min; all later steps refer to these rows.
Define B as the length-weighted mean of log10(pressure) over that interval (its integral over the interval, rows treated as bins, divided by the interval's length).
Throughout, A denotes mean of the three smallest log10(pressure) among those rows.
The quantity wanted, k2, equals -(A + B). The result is -5.11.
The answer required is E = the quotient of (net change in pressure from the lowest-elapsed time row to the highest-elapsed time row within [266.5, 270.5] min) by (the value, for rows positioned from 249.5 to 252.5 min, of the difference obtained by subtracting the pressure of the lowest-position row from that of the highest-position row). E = 0.9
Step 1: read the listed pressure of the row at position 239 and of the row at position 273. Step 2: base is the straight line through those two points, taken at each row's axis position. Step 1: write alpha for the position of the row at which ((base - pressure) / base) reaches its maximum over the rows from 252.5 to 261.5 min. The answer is 261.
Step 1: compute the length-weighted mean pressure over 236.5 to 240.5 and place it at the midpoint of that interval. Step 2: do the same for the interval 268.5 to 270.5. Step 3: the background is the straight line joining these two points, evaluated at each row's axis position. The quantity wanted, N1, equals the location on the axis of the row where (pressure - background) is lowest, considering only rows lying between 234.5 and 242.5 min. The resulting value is 235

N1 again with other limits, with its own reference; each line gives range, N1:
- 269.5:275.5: 271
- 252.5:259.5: 255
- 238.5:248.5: 247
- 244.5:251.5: 251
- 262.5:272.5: 263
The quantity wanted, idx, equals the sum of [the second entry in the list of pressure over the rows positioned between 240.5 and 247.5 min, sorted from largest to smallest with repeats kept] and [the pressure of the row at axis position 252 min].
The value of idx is 721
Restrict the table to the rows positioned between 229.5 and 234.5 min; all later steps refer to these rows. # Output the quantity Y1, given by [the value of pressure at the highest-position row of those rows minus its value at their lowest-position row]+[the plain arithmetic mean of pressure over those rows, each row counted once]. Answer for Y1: 366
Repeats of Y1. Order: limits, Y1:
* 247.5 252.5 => 336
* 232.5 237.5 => 364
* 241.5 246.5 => 363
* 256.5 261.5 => 306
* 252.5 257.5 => 316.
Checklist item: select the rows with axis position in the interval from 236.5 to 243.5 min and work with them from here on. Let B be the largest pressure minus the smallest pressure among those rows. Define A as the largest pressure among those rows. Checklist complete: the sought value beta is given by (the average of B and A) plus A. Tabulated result 583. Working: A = 382.3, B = 19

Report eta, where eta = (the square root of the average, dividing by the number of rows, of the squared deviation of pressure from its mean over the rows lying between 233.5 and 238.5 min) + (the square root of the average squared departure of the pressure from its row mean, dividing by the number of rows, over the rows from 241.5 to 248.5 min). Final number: 8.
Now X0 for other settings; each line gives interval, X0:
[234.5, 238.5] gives 365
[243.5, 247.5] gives 364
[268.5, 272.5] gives 311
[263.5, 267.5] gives 318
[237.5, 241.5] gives 375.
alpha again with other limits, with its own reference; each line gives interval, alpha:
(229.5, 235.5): 230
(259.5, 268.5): 261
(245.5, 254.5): 254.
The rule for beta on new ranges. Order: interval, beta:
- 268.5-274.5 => 481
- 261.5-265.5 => 484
